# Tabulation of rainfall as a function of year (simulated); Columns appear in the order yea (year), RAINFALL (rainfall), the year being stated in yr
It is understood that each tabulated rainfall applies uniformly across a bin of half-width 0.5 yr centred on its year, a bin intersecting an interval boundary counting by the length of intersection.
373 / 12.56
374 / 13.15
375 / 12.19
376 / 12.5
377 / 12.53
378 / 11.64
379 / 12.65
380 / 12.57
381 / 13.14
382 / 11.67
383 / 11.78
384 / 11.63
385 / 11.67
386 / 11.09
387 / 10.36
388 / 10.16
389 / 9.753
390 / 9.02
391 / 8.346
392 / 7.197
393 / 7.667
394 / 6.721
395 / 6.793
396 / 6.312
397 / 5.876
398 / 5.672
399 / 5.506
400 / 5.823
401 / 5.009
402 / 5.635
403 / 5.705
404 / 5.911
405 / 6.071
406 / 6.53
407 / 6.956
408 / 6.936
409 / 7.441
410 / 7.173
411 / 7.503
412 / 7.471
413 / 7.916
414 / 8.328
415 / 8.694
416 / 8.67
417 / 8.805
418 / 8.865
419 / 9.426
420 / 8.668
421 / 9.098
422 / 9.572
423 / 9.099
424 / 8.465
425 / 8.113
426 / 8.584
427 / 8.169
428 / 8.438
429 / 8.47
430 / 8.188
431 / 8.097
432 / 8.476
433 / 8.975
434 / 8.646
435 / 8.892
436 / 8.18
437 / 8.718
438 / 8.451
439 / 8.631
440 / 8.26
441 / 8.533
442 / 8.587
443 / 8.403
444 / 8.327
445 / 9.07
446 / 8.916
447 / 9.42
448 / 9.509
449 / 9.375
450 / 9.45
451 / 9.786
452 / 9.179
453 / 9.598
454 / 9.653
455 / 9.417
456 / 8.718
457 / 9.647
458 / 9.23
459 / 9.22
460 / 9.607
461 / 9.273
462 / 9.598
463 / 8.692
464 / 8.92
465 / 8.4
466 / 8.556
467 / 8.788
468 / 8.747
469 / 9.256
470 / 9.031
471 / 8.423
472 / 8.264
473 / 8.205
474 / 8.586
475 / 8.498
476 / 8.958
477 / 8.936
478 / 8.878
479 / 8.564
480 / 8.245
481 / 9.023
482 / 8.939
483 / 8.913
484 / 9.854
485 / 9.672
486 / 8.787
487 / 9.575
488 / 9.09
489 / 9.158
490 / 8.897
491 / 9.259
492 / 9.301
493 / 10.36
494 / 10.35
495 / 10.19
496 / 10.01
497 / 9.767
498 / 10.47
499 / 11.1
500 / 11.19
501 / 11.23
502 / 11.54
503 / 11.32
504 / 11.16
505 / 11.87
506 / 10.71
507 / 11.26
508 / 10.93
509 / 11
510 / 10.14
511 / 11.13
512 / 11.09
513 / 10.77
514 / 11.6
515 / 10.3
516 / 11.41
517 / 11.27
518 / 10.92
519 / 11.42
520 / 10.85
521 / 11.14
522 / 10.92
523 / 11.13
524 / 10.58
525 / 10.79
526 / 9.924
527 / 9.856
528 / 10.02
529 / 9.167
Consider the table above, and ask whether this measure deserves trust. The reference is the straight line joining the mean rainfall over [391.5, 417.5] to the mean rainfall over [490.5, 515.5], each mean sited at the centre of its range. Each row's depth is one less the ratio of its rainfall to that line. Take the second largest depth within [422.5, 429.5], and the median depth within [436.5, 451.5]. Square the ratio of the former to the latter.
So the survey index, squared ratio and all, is 1.3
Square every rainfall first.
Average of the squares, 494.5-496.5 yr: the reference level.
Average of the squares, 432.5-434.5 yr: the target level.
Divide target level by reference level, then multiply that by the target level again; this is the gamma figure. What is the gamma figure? 59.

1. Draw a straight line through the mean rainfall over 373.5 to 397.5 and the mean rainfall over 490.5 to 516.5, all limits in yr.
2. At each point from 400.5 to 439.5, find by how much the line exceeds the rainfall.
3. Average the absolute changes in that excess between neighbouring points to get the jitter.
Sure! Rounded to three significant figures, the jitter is 0.339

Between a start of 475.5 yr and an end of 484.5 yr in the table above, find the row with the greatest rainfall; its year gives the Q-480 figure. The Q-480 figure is 484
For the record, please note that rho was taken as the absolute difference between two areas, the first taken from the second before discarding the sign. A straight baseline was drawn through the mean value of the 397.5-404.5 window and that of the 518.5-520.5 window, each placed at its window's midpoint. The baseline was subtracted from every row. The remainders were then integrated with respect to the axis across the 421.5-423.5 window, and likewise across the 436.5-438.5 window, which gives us 2.9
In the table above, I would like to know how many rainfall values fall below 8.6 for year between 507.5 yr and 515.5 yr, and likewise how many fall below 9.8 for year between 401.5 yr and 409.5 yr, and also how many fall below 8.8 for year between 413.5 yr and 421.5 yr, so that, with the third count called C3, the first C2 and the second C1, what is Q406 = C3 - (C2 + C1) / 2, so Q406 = 0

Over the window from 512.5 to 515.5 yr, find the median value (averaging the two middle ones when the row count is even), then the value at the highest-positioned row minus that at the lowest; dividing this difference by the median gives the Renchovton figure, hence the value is -0.04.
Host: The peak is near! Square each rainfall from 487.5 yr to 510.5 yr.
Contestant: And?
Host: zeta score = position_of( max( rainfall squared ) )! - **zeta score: 505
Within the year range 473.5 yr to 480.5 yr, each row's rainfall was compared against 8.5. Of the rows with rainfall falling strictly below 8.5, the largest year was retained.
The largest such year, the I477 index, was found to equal 480 yr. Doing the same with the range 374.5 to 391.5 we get 391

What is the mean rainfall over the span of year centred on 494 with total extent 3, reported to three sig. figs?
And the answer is 10.3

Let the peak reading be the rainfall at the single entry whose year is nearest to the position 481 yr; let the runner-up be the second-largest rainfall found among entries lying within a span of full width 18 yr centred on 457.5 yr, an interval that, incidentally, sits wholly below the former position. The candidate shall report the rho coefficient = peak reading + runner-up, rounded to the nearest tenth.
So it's 18.7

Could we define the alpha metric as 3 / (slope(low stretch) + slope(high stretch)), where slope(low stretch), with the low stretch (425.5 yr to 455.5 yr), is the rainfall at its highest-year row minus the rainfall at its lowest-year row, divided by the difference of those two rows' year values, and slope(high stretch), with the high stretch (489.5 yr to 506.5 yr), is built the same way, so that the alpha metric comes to 21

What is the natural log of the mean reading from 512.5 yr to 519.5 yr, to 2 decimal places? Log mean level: 2.41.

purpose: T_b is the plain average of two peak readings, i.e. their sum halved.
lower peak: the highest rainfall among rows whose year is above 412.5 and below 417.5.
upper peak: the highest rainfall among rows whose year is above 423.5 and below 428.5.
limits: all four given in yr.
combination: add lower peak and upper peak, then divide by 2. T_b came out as 8.7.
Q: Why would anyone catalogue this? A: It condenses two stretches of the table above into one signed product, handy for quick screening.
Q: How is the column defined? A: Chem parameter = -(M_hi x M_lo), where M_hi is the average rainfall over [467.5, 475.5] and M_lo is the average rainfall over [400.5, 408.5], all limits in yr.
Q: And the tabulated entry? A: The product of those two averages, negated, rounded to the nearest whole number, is -53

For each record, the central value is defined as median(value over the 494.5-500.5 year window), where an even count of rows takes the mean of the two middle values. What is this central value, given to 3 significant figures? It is 10.3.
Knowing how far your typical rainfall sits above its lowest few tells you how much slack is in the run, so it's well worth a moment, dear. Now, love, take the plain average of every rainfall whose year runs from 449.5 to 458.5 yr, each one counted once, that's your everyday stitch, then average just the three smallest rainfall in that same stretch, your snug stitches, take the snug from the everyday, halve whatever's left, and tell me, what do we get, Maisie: 0.18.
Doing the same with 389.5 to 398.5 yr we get 0.56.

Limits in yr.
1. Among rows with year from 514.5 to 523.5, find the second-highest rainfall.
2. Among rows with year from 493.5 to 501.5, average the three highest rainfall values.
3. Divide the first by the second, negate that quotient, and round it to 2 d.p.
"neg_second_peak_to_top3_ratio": -1.02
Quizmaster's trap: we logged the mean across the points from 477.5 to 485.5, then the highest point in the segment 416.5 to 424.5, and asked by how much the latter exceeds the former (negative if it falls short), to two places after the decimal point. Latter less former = 0.56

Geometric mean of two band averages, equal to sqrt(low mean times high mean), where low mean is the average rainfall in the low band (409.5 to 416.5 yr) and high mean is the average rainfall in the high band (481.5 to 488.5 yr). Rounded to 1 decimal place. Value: 8.6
